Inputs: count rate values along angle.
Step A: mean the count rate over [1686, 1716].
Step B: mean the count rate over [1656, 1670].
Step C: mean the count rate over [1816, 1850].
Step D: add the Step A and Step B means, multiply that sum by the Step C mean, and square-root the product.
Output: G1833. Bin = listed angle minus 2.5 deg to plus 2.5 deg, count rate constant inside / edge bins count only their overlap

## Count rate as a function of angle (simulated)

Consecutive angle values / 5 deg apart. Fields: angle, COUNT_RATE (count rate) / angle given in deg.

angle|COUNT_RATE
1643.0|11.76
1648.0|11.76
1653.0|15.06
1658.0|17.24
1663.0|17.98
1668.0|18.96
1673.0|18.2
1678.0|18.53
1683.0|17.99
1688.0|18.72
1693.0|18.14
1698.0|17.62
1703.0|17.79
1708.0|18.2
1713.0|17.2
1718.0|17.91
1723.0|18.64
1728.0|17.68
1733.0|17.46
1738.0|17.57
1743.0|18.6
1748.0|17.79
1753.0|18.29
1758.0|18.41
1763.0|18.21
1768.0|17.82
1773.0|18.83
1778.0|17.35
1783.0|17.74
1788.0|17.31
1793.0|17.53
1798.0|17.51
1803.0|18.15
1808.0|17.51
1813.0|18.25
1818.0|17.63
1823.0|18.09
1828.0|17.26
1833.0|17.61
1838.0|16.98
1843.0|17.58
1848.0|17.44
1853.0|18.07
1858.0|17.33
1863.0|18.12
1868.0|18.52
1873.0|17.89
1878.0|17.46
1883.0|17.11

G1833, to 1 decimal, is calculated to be 25.1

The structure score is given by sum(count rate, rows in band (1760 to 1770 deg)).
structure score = 36.0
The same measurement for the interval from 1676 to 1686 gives 36.5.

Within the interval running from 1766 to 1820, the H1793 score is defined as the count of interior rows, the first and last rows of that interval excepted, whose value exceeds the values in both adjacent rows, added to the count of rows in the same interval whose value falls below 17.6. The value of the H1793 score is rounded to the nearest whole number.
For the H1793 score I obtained 10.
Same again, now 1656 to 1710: 4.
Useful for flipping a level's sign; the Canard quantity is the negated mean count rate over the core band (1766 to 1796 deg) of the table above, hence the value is -17.8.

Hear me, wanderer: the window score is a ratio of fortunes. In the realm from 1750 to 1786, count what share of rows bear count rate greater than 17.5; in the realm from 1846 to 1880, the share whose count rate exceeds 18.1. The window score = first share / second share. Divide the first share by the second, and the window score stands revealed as 3.0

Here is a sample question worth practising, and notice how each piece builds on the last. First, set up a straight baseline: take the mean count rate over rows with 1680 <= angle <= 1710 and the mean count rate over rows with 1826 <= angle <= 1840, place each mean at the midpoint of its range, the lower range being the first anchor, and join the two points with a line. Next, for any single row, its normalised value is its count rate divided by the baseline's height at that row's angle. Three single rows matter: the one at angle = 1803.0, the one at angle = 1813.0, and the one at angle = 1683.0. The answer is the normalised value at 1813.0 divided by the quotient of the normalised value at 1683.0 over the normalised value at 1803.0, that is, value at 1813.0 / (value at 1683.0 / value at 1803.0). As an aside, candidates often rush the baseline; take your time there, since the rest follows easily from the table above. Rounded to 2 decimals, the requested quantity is 1.10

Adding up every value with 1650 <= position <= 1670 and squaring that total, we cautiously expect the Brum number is 4794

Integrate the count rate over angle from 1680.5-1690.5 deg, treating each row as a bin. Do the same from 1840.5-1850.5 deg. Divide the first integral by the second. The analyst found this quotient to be 1.05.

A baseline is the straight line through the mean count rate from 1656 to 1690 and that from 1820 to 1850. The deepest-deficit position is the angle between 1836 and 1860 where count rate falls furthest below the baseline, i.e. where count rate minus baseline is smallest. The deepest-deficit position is 1838.0 deg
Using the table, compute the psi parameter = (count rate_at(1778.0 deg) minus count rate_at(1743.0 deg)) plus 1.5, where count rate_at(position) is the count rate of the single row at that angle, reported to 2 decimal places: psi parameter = 0.25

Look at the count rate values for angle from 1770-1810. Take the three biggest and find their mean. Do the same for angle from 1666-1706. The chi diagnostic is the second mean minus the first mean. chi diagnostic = 0.50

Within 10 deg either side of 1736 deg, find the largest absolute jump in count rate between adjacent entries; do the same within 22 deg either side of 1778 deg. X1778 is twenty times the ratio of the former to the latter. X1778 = 14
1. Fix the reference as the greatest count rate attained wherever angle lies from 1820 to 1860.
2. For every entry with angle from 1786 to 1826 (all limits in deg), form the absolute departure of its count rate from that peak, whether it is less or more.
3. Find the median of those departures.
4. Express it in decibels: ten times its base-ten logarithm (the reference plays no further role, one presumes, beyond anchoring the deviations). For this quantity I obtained -3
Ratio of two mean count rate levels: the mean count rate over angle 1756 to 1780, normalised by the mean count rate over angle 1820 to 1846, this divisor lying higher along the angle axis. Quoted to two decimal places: 1.04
